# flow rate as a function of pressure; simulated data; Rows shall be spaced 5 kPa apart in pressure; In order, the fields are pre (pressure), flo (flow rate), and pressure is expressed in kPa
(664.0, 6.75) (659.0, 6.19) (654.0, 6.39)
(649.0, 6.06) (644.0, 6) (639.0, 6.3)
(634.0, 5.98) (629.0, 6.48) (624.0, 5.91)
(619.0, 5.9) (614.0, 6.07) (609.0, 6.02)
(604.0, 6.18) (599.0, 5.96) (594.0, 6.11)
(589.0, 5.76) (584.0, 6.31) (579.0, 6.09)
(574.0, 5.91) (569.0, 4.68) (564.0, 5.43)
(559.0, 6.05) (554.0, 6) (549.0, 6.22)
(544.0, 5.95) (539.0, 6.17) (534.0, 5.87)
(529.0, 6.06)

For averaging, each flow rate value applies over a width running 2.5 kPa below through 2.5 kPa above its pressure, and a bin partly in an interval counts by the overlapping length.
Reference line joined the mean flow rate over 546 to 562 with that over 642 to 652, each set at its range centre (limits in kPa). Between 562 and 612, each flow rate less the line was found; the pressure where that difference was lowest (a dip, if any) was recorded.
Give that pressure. 569.0 kPa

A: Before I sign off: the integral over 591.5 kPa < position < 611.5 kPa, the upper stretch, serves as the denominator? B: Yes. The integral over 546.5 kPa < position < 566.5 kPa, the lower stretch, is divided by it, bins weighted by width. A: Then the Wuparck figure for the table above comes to 0.977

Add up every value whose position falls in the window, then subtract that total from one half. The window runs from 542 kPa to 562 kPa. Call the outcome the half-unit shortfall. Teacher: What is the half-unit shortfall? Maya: -23.7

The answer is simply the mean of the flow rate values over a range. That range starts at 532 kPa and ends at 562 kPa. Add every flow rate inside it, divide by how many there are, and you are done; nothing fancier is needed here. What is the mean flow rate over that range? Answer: 6.04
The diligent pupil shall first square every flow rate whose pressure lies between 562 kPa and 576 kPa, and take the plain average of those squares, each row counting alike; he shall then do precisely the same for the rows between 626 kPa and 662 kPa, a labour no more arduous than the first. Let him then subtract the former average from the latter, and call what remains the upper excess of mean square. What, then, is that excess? 10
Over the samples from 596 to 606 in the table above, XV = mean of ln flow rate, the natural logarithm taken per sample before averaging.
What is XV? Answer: 1.803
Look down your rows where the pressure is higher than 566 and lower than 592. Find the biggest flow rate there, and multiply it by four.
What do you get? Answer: 25.2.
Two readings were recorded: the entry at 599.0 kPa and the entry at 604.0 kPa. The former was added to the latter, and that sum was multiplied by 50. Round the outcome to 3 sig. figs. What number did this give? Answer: 607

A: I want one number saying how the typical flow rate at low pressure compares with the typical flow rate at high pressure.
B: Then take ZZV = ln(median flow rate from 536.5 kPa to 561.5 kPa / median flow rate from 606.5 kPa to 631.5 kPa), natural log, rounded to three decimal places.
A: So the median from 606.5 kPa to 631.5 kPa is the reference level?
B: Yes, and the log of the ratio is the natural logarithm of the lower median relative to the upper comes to 0.005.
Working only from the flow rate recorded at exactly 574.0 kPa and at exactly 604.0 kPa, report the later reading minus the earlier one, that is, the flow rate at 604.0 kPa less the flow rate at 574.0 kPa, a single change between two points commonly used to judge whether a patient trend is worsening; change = 0.27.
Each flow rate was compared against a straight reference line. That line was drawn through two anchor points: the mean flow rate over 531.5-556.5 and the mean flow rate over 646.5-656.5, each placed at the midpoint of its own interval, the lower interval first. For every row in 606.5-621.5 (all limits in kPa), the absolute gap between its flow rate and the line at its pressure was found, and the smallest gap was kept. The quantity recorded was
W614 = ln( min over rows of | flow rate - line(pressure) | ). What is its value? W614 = -2.4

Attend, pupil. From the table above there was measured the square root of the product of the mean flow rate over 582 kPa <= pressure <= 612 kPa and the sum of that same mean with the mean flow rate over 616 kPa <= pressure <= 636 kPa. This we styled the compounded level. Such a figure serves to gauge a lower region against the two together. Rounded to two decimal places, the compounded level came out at 8.57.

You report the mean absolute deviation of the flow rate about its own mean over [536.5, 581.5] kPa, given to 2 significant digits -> 0.35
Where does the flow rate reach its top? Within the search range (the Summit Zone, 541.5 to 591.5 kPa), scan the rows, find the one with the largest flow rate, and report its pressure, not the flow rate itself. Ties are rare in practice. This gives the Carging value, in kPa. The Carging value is 584.0 kPa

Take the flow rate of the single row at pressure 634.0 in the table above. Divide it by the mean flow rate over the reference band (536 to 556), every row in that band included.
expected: 0.98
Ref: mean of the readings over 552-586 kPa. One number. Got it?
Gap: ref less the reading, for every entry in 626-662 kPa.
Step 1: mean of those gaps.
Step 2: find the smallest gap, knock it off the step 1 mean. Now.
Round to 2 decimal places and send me 0.28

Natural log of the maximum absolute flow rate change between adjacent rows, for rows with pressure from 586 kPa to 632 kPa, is -0.6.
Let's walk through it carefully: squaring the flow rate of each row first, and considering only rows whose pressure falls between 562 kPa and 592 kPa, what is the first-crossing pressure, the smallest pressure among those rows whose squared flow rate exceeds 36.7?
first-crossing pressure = 579.0 kPa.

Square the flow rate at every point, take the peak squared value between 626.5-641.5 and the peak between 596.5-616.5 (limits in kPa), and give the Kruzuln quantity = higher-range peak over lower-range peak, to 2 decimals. 1.10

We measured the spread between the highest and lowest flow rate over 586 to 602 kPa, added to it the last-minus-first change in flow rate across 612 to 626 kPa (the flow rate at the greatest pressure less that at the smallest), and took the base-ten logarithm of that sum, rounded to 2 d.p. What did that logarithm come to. -0.72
